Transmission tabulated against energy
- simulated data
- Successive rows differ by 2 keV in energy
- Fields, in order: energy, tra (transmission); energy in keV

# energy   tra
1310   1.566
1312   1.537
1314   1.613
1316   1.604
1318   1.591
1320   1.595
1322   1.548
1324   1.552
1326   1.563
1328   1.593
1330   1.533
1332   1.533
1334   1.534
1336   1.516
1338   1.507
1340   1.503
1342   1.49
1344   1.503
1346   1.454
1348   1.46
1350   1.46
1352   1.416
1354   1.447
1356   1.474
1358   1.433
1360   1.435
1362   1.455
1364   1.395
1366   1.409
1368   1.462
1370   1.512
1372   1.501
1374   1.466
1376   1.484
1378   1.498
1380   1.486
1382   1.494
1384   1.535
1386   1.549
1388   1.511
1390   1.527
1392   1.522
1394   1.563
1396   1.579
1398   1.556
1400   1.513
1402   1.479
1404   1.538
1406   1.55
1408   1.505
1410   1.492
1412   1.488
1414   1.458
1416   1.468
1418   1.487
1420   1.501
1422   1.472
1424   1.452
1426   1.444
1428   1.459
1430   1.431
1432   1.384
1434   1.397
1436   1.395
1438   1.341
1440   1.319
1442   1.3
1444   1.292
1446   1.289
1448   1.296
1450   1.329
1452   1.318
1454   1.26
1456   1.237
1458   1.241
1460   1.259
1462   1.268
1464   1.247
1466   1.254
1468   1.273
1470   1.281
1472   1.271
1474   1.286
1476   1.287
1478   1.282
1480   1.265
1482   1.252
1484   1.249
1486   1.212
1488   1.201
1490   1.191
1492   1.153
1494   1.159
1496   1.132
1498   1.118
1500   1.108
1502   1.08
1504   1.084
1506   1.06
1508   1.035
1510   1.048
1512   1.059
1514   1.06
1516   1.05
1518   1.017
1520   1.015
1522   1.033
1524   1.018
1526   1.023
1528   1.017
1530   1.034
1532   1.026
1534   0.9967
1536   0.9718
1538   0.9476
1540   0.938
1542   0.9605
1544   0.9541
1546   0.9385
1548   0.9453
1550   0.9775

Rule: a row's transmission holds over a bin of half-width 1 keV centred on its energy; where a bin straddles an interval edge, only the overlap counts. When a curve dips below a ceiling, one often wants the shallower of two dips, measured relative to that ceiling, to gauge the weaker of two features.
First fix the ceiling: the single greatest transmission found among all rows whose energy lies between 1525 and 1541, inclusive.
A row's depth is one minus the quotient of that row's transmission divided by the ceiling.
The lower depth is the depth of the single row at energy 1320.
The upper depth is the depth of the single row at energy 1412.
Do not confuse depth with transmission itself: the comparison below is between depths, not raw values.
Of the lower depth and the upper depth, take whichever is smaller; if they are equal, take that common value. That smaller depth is -0.54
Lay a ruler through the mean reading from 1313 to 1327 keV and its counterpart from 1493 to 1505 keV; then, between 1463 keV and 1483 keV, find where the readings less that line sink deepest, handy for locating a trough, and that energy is 1464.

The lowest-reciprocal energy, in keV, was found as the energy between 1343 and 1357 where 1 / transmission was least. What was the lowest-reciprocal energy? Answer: 1344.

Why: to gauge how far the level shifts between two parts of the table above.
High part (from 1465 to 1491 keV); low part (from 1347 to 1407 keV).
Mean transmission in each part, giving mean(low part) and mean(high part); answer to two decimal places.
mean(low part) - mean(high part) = 0.24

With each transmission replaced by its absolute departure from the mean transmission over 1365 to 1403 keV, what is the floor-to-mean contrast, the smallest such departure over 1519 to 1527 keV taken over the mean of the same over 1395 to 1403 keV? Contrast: 12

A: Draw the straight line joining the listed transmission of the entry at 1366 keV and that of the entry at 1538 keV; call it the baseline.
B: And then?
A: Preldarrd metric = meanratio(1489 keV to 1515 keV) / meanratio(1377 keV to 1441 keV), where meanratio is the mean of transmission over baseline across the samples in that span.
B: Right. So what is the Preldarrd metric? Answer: 0.919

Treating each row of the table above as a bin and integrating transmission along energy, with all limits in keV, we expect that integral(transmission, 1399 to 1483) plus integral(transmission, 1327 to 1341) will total 136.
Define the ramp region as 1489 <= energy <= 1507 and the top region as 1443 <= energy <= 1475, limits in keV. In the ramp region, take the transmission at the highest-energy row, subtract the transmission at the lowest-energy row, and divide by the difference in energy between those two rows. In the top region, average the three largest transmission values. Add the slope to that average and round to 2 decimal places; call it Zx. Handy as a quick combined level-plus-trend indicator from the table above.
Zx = 1.31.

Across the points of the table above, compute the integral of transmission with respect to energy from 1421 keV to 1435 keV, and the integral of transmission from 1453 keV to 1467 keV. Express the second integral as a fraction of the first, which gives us 0.87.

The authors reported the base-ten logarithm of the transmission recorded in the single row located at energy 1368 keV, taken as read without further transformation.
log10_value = 0.16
